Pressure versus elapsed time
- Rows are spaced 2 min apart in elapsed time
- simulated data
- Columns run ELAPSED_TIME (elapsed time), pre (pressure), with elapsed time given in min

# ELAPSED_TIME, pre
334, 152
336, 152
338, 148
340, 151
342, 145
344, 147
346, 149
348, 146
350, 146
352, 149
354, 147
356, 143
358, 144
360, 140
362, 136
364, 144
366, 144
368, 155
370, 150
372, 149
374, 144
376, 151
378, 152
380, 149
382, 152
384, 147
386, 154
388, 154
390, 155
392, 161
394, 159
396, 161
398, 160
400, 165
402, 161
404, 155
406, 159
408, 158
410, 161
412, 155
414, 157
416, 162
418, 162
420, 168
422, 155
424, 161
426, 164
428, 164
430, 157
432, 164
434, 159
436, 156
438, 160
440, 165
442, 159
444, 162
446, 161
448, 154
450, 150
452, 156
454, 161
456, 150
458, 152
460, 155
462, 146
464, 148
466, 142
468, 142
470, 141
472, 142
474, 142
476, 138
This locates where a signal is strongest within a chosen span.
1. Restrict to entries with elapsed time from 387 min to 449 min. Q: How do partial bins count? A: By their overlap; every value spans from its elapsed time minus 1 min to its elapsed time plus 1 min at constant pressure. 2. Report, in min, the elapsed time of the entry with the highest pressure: 420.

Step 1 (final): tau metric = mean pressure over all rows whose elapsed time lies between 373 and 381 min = 149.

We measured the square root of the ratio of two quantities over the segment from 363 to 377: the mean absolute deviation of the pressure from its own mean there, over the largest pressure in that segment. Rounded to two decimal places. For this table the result 0.15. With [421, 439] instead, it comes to 0.13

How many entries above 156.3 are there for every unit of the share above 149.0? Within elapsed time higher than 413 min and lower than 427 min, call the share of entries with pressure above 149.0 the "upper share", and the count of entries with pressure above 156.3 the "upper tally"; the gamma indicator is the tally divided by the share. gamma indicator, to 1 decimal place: 6.0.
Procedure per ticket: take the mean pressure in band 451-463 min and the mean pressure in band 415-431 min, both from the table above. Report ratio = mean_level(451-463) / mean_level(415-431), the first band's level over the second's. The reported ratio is 0.95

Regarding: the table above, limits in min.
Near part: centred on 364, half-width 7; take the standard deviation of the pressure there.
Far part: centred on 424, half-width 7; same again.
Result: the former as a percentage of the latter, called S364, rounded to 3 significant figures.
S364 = 141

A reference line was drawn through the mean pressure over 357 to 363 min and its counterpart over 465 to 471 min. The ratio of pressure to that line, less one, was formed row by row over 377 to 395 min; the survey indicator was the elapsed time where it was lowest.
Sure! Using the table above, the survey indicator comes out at 384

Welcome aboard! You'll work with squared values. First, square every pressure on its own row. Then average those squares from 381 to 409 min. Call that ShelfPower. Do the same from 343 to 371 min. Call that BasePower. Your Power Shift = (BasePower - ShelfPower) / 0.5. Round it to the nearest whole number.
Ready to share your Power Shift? -6968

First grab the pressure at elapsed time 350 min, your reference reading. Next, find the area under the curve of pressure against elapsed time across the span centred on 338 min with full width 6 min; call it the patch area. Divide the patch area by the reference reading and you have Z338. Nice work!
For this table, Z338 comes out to 6.2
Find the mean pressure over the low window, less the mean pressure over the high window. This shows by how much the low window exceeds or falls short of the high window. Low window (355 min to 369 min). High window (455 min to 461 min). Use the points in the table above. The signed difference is -9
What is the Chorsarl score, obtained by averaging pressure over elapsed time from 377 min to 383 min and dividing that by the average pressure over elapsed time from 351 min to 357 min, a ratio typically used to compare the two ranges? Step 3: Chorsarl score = 1.03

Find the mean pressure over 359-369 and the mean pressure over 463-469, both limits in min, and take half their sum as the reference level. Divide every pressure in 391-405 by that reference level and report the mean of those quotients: 1.11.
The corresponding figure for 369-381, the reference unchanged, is 1.04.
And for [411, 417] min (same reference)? 1.10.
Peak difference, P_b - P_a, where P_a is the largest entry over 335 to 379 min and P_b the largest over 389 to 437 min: 13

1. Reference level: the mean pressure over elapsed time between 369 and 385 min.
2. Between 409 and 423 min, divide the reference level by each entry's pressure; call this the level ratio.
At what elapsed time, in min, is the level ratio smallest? 420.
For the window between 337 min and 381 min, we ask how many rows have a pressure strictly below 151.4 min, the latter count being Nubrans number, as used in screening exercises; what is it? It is 20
